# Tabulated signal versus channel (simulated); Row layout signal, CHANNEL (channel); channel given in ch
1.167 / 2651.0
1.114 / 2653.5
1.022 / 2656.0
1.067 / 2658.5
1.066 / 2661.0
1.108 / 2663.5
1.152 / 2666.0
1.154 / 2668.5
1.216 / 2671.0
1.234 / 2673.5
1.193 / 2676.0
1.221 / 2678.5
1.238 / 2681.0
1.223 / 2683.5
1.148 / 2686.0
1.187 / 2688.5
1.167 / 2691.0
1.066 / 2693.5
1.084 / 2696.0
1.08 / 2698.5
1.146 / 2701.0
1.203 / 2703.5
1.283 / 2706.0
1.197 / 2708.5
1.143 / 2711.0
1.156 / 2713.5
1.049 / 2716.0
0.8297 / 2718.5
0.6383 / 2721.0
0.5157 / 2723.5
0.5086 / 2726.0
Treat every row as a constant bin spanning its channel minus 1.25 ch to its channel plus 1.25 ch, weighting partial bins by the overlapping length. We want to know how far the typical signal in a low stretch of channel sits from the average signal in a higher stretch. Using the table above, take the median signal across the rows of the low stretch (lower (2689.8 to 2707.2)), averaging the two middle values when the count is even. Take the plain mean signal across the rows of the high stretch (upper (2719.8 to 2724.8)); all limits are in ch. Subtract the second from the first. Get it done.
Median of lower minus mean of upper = 0.57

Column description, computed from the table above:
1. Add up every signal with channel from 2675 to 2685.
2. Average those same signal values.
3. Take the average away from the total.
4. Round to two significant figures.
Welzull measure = 3.7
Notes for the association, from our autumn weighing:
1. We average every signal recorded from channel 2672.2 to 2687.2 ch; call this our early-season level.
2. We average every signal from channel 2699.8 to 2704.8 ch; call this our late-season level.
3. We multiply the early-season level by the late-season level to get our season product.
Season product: 1.42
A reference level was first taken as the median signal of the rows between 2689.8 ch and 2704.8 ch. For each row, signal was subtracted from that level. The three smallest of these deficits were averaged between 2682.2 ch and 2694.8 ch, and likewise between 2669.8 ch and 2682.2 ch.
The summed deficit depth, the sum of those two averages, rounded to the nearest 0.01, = -0.19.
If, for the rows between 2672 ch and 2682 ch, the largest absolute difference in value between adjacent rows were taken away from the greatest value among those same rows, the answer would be 1.20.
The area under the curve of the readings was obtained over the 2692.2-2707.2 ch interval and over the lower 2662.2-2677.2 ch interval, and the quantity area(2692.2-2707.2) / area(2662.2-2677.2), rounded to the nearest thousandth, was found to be 0.972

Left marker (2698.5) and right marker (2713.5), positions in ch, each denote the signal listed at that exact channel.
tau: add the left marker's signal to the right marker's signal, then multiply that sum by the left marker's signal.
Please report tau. 2.4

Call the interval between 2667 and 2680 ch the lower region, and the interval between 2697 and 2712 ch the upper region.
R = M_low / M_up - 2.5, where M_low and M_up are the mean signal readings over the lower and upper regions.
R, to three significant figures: -1.48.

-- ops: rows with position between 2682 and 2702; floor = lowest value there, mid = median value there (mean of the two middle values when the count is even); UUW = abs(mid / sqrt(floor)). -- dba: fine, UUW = 1.11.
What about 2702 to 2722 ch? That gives 1.44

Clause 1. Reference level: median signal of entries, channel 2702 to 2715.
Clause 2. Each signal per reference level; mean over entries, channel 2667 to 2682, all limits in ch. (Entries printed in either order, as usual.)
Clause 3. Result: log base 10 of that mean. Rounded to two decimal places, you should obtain 0.00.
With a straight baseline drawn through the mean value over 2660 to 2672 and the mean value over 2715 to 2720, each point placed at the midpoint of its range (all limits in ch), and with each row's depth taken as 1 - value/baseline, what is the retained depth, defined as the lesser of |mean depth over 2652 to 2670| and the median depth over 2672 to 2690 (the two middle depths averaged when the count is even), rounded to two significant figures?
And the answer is -0.12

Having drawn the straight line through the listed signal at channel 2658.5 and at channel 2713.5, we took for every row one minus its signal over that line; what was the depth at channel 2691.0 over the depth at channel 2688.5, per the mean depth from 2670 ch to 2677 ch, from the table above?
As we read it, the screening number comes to -6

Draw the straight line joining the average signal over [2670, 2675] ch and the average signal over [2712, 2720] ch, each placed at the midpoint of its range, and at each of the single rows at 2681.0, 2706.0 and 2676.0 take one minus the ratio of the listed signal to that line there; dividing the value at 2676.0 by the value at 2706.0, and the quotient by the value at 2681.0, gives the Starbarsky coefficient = 1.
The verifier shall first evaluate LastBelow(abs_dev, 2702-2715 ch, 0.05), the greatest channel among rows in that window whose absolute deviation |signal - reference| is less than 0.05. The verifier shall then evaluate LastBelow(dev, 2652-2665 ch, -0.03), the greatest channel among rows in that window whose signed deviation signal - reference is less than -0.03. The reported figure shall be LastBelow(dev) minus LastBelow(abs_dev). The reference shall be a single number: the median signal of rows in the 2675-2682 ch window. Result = -45.0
